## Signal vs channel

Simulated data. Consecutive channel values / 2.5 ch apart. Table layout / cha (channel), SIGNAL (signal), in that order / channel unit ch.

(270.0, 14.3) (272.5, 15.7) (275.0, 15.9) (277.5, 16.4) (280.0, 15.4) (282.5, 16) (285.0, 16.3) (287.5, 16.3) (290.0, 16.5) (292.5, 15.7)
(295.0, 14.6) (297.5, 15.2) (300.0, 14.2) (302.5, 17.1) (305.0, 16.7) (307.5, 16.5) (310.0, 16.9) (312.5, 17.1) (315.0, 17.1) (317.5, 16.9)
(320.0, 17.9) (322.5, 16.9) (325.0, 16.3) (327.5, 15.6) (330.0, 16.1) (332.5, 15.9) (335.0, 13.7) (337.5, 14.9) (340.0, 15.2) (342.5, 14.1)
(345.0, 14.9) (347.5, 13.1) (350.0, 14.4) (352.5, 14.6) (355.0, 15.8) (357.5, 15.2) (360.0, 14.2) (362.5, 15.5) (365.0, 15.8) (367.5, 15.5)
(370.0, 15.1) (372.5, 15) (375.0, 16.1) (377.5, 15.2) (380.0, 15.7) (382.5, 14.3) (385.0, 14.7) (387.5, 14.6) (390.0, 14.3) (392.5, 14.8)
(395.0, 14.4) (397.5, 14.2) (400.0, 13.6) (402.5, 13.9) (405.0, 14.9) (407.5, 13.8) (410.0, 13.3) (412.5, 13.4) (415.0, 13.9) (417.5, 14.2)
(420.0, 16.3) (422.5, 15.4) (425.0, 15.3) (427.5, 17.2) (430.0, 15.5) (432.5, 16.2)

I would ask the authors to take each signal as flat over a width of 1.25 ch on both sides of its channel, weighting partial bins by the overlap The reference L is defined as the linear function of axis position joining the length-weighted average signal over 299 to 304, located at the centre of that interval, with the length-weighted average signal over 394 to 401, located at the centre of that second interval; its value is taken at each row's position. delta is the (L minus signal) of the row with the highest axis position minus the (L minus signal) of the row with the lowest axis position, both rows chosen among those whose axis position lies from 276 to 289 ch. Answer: -0.1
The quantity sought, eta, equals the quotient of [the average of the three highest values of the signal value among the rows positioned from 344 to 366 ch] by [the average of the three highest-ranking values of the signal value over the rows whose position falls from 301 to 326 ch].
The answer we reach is 0.90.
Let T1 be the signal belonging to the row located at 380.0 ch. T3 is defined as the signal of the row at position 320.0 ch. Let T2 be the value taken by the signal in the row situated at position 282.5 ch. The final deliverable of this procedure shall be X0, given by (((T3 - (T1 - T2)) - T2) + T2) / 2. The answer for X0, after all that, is 9.1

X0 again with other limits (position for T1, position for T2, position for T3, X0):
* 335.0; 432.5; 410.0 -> 7.9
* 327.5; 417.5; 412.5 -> 6.0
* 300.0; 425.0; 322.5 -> 9.0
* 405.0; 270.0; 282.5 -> 7.7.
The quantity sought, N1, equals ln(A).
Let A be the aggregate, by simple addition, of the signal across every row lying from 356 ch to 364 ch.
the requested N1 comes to 3.8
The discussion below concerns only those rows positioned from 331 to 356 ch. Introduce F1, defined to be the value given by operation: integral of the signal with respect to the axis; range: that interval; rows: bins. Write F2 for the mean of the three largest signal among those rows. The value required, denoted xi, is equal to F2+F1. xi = 382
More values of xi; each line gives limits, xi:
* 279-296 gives 286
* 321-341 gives 329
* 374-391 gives 270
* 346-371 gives 389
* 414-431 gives 278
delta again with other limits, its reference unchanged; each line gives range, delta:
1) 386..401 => 0.8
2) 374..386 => 1.2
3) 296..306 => -1.6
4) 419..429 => -1.0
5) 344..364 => -0.9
